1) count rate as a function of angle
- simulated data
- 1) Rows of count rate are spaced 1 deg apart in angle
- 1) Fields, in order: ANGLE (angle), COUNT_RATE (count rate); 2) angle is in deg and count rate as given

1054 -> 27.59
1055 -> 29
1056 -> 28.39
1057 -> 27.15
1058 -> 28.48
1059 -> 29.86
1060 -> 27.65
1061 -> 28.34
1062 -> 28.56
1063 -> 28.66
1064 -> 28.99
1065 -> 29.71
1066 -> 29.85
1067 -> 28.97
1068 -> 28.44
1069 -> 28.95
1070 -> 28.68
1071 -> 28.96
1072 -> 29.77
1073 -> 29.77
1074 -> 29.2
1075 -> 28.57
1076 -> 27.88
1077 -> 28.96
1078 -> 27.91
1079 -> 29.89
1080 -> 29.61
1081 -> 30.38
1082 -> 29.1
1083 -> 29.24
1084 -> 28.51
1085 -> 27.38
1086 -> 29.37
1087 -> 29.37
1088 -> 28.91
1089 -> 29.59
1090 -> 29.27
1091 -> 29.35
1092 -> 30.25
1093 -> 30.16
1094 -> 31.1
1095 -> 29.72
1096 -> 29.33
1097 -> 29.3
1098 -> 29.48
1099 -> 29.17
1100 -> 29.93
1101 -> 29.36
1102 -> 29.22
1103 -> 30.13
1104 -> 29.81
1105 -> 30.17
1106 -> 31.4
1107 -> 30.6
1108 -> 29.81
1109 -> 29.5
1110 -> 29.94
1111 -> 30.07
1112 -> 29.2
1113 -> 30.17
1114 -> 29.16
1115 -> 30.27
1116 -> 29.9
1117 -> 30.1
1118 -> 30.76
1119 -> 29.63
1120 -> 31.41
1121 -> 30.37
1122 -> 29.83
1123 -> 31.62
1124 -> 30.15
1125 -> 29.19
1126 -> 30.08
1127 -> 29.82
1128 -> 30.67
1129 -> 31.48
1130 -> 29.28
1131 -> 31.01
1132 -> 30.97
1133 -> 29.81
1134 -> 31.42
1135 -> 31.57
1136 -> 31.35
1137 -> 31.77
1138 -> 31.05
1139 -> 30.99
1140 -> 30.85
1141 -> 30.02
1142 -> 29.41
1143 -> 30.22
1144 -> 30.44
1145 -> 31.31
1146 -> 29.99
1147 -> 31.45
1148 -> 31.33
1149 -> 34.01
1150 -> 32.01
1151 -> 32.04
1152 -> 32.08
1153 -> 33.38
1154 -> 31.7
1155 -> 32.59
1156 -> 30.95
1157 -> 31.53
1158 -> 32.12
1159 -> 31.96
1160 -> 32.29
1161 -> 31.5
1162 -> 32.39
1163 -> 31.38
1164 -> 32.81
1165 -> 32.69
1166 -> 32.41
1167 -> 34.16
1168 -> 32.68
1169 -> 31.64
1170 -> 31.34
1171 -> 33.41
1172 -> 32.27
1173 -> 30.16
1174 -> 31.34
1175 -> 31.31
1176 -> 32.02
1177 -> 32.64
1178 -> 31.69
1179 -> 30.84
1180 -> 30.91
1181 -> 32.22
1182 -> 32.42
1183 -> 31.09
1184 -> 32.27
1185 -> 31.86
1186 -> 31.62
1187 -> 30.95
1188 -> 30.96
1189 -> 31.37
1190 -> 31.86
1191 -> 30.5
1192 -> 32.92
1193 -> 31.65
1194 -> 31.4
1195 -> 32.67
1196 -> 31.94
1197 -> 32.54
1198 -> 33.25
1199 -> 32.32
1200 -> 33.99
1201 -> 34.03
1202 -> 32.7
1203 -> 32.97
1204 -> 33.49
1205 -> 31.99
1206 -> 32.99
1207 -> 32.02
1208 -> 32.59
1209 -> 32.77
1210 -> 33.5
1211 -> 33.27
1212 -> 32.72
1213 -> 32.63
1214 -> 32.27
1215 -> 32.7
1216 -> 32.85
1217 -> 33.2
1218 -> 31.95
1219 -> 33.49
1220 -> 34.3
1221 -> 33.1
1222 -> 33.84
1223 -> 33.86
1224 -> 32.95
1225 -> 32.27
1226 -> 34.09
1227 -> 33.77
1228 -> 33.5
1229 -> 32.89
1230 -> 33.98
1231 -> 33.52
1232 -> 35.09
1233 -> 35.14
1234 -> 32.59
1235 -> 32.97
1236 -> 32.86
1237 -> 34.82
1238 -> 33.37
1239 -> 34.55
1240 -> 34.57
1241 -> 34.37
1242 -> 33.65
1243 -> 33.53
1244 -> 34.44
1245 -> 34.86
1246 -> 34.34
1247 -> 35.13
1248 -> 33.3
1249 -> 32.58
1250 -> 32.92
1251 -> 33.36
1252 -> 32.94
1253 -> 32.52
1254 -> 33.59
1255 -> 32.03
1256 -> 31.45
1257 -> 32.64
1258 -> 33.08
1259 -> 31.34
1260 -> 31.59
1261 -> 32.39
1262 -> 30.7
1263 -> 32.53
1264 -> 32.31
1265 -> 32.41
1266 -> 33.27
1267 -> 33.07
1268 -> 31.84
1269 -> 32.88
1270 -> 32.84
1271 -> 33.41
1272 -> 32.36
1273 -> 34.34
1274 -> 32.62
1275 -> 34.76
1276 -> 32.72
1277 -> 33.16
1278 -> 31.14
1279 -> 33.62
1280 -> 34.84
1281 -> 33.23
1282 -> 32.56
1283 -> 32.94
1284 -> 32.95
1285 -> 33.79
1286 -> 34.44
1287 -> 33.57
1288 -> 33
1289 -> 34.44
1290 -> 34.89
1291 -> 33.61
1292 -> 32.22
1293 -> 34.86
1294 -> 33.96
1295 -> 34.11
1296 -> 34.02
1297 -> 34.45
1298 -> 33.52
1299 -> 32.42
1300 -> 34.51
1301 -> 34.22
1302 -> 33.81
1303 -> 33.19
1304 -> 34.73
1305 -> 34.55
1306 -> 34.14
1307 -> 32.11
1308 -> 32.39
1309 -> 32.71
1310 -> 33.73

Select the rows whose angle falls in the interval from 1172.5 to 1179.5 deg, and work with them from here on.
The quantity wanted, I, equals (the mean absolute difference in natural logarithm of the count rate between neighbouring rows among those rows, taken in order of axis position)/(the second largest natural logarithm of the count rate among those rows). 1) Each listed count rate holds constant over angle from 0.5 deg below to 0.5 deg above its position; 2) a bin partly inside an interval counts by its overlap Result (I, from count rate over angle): 0.007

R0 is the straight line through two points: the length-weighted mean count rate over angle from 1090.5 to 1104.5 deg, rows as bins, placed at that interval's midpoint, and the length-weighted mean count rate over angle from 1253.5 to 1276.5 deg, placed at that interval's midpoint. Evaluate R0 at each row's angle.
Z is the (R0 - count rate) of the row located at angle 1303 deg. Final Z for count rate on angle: 0.1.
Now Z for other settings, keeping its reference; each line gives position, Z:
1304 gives -1.4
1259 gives 1.2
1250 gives -0.6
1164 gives -1.9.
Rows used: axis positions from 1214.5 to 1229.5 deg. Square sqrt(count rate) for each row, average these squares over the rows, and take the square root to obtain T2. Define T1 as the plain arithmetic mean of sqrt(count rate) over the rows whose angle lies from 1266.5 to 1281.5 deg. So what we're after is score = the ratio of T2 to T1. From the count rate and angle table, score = 1.00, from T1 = 5.75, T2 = 5.8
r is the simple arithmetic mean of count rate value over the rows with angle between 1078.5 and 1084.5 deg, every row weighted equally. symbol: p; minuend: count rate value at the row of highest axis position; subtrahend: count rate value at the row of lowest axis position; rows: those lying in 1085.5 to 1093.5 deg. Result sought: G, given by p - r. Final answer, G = -29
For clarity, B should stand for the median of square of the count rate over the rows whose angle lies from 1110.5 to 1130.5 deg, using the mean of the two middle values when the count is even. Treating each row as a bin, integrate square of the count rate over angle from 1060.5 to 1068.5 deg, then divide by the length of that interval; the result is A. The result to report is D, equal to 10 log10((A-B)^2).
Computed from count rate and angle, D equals 37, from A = 838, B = 905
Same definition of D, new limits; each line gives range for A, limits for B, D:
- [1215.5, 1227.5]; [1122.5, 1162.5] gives 42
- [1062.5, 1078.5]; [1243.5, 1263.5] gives 47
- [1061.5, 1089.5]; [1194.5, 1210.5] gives 47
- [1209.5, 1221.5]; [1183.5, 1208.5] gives 34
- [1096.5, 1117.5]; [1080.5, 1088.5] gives 32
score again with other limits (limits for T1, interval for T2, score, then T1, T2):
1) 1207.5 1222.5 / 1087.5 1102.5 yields 0.95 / 5.75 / 5.4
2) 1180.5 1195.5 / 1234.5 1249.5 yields 1.03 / 5.63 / 5.8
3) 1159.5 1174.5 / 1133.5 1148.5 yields 0.98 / 5.67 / 5.6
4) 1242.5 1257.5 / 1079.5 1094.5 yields 0.94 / 5.77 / 5.4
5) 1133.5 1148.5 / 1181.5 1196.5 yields 1.01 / 5.56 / 5.6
